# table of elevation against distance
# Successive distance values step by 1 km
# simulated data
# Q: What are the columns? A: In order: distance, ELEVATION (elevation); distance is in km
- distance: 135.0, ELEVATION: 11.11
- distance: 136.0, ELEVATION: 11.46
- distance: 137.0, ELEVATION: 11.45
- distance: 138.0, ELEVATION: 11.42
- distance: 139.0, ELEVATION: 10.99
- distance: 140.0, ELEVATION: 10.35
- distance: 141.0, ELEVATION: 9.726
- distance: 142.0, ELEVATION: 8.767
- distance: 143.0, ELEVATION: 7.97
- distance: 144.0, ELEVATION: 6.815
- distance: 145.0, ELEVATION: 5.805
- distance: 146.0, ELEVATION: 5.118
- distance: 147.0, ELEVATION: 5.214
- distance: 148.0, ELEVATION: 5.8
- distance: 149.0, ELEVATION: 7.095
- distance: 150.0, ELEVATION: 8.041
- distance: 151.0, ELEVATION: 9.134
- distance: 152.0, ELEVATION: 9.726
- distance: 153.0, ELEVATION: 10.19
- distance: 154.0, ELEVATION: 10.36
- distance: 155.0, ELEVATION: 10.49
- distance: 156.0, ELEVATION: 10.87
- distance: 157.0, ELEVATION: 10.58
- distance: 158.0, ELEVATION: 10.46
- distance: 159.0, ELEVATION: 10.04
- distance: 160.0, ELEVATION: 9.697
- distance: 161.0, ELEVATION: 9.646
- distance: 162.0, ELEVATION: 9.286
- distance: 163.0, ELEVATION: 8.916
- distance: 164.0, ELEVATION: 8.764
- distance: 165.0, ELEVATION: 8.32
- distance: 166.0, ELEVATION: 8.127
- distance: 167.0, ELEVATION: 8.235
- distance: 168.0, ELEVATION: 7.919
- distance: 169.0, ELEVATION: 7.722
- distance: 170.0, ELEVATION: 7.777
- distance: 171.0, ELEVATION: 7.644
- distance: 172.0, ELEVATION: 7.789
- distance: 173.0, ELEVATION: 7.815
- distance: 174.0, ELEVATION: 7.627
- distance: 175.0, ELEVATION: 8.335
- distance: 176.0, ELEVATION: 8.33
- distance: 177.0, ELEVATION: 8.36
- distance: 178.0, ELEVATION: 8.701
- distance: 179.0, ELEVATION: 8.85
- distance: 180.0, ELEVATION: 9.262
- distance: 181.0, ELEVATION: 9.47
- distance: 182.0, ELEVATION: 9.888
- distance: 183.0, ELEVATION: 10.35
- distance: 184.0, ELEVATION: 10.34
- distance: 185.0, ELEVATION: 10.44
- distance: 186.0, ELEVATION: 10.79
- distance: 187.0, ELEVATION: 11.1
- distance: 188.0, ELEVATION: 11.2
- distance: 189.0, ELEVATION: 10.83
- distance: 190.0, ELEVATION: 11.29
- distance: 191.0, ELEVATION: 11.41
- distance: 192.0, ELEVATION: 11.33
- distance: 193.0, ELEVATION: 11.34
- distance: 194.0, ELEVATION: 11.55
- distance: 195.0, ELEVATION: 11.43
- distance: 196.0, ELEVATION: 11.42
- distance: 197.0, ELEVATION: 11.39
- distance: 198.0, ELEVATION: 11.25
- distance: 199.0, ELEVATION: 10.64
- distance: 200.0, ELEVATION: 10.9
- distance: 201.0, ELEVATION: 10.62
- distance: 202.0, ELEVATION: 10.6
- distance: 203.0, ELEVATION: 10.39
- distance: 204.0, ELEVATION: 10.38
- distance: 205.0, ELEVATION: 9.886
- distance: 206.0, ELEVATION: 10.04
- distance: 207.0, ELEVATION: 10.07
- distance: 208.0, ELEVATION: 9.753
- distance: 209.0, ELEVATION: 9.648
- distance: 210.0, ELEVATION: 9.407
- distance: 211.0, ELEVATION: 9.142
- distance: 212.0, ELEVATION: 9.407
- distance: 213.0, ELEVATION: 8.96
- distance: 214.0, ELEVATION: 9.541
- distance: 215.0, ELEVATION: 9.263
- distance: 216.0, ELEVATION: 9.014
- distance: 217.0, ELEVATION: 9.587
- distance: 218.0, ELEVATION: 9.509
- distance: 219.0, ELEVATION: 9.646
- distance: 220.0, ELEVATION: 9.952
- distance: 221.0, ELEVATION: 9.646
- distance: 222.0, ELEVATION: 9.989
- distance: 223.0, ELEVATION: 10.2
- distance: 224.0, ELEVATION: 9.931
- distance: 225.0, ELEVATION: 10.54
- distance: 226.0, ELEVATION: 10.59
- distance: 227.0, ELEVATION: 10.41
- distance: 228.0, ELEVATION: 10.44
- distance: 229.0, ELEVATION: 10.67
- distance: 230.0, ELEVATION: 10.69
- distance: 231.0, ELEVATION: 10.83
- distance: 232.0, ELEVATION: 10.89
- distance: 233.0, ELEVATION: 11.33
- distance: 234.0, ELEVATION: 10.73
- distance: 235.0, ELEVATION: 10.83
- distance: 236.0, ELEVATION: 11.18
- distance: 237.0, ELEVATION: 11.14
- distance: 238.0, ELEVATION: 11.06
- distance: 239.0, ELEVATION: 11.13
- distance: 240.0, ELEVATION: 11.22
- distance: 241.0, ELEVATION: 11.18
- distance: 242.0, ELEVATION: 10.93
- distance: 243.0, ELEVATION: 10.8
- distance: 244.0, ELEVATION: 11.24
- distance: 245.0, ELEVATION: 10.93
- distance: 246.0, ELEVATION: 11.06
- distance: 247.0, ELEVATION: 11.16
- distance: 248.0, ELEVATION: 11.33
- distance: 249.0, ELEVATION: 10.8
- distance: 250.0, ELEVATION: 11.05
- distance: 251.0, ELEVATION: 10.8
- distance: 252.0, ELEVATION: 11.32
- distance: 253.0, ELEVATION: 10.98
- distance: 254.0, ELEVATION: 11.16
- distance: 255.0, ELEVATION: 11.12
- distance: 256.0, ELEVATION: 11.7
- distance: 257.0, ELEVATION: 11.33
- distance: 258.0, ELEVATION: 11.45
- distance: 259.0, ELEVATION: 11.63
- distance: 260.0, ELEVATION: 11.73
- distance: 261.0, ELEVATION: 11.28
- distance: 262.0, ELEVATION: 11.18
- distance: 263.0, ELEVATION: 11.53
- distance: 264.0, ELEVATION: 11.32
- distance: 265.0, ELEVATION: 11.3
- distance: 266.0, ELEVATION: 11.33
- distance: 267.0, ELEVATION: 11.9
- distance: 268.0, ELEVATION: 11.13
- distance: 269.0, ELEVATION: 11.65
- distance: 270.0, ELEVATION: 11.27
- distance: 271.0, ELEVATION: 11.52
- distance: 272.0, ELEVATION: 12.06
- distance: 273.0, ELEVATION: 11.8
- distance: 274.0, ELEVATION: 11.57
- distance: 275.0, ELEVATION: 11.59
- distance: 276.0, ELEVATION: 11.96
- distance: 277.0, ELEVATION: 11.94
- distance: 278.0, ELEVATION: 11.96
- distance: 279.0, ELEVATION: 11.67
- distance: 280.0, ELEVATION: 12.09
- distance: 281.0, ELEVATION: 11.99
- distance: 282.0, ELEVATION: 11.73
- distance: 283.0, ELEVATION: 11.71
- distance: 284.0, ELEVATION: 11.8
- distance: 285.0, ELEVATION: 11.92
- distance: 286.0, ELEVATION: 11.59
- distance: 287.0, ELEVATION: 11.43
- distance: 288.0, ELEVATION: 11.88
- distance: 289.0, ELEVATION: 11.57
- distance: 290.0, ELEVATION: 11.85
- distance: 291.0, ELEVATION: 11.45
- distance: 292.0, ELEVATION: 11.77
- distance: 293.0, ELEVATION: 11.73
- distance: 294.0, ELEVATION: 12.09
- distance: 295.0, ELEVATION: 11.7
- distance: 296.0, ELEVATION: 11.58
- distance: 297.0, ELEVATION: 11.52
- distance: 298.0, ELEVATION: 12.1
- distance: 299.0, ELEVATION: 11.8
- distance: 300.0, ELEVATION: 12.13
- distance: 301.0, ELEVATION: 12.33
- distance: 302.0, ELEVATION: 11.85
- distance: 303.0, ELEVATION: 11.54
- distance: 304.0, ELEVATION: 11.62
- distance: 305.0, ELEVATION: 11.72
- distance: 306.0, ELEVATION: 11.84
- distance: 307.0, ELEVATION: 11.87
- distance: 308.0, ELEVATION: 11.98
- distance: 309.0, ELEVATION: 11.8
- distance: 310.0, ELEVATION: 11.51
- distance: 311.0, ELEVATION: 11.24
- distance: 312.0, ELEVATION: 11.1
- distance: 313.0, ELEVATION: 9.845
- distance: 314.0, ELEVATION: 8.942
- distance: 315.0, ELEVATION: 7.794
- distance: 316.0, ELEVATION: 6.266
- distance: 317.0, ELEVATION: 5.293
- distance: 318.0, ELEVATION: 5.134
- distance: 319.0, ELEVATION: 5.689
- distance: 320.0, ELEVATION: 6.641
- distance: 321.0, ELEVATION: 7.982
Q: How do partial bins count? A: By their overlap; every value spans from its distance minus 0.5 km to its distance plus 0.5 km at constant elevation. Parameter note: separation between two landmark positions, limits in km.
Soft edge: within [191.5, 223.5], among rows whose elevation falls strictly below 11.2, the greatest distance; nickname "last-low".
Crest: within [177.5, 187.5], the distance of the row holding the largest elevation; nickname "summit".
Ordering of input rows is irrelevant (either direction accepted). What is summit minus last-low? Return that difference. -36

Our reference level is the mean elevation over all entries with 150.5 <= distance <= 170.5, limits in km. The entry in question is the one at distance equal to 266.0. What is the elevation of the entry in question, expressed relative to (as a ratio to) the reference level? 1.22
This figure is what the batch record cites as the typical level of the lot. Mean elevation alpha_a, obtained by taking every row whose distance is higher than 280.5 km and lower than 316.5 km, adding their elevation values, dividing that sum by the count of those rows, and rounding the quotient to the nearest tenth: 11.3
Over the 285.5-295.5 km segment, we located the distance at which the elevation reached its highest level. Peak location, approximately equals 294.0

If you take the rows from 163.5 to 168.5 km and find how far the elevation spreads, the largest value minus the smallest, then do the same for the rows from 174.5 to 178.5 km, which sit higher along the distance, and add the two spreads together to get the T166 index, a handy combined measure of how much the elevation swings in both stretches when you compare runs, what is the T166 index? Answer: 1.2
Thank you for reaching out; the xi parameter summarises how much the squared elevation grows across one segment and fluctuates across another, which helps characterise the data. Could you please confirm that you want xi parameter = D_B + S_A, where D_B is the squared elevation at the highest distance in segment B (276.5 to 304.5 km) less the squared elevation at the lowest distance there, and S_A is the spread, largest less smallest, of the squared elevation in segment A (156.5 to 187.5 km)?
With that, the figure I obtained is 57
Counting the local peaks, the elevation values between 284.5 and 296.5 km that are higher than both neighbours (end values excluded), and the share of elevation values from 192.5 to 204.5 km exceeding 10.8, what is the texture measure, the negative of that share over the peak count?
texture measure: -0.146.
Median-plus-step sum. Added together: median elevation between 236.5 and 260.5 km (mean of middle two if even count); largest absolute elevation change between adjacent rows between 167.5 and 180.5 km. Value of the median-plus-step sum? 11.9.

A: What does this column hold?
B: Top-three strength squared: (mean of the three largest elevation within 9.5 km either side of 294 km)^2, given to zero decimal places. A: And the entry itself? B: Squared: 149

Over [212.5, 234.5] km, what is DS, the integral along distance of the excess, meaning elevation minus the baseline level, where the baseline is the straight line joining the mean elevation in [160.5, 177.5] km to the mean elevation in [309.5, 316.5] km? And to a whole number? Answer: 30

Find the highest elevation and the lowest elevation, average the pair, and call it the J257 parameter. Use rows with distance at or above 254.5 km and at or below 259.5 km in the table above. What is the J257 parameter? 11.4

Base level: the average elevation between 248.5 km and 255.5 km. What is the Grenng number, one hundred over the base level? 9.1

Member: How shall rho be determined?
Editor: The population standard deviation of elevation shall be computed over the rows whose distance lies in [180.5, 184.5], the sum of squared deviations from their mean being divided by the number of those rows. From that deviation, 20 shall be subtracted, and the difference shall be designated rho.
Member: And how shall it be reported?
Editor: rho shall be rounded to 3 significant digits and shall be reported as -19.6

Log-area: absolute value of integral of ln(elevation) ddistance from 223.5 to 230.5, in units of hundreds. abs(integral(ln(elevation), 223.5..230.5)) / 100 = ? 0.16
